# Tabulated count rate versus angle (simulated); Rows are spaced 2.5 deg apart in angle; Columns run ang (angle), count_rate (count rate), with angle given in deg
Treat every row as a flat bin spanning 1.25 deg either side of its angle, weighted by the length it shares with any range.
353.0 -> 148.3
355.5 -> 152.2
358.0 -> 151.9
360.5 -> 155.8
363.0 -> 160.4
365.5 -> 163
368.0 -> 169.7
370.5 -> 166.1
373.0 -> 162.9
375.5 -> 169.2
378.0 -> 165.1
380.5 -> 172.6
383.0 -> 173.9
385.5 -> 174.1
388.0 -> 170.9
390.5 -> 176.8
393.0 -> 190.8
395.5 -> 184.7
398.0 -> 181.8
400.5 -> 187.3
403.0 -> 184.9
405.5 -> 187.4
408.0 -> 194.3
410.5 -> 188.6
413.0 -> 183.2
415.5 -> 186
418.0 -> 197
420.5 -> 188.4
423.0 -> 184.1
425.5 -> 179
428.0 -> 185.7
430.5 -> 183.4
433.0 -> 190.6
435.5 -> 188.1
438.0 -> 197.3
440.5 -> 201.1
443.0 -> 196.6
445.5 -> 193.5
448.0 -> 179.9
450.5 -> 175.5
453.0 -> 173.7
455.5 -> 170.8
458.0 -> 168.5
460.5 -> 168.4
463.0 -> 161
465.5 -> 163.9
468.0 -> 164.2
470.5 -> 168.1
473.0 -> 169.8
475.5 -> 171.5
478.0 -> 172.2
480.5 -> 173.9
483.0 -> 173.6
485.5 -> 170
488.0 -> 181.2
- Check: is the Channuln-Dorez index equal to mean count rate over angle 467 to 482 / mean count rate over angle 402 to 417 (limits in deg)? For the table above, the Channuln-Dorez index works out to 0.907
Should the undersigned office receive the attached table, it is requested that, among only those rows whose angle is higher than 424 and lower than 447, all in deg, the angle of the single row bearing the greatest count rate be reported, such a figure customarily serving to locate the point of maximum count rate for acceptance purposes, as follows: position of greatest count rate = 440.5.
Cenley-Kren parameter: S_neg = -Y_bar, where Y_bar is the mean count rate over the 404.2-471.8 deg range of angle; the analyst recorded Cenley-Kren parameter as -182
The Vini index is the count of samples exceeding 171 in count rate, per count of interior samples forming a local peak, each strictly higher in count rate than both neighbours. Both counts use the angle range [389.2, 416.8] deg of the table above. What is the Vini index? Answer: 4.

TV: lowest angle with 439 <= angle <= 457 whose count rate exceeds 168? 440.5 deg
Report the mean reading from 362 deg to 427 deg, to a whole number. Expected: 179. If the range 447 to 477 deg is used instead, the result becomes 170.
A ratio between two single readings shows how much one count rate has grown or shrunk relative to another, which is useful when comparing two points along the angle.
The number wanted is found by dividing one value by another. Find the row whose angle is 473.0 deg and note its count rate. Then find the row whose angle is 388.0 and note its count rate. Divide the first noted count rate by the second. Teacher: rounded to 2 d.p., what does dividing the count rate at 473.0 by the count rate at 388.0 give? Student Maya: 0.99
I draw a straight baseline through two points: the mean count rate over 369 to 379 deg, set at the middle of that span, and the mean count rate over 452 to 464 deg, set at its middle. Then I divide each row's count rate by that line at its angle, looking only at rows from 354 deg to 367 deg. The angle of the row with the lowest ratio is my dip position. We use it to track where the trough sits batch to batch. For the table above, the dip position 358.0 deg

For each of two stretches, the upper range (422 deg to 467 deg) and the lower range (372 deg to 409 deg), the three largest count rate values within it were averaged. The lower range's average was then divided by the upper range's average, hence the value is 0.96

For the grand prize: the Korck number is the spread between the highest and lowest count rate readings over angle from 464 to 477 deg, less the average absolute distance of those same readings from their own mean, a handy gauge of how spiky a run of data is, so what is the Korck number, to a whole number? 5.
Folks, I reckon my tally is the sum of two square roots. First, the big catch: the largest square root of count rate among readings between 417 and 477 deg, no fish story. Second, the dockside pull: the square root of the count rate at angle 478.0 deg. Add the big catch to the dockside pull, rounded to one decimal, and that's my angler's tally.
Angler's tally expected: 27.3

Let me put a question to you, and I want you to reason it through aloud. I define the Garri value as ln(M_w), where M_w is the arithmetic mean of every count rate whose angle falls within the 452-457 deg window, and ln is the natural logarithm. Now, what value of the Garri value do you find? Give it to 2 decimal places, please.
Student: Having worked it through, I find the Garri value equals 5.15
